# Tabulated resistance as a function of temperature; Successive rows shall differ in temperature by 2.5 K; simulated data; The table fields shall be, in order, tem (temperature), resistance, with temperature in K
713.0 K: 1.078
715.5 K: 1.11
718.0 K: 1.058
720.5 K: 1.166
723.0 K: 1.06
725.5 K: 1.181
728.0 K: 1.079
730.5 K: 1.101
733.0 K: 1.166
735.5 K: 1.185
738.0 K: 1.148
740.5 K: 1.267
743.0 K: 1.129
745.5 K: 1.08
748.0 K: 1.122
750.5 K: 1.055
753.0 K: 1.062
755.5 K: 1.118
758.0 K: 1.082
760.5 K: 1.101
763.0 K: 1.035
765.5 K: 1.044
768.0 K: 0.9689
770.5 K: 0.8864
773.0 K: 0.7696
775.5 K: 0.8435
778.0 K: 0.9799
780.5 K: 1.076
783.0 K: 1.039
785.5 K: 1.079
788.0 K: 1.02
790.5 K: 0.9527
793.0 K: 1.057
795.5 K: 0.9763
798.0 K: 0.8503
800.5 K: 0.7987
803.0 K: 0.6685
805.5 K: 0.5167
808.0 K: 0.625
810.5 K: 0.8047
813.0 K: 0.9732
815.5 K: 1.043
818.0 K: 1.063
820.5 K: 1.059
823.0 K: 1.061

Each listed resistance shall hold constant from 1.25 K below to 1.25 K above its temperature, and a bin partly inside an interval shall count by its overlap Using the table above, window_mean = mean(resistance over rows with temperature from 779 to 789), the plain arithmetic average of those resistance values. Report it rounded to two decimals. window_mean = 1.05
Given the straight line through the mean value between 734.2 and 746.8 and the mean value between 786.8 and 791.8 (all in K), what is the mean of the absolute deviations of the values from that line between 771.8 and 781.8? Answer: 0.14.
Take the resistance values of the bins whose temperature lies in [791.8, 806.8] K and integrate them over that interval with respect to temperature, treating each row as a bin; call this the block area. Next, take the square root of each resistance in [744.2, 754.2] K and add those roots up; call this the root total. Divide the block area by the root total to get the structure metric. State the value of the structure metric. 2.9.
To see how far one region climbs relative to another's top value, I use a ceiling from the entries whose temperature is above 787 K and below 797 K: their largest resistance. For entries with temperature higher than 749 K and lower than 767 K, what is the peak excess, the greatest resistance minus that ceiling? 0.061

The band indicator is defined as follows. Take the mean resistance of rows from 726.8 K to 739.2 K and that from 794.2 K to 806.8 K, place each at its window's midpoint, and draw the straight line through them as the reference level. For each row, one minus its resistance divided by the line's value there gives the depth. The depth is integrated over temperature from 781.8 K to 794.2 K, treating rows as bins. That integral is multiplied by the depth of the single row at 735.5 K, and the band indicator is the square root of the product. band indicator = 0.41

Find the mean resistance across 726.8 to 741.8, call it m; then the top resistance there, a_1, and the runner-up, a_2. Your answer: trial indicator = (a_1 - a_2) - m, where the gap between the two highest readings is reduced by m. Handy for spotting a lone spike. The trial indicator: -1.08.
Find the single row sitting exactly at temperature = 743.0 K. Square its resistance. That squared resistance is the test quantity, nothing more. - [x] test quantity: 1.27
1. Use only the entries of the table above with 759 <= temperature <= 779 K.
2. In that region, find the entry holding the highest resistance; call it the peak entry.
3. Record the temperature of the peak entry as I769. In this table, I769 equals 760.5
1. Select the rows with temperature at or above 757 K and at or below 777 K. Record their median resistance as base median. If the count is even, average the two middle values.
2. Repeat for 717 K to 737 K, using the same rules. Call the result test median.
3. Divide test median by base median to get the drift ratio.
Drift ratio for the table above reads 1.13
